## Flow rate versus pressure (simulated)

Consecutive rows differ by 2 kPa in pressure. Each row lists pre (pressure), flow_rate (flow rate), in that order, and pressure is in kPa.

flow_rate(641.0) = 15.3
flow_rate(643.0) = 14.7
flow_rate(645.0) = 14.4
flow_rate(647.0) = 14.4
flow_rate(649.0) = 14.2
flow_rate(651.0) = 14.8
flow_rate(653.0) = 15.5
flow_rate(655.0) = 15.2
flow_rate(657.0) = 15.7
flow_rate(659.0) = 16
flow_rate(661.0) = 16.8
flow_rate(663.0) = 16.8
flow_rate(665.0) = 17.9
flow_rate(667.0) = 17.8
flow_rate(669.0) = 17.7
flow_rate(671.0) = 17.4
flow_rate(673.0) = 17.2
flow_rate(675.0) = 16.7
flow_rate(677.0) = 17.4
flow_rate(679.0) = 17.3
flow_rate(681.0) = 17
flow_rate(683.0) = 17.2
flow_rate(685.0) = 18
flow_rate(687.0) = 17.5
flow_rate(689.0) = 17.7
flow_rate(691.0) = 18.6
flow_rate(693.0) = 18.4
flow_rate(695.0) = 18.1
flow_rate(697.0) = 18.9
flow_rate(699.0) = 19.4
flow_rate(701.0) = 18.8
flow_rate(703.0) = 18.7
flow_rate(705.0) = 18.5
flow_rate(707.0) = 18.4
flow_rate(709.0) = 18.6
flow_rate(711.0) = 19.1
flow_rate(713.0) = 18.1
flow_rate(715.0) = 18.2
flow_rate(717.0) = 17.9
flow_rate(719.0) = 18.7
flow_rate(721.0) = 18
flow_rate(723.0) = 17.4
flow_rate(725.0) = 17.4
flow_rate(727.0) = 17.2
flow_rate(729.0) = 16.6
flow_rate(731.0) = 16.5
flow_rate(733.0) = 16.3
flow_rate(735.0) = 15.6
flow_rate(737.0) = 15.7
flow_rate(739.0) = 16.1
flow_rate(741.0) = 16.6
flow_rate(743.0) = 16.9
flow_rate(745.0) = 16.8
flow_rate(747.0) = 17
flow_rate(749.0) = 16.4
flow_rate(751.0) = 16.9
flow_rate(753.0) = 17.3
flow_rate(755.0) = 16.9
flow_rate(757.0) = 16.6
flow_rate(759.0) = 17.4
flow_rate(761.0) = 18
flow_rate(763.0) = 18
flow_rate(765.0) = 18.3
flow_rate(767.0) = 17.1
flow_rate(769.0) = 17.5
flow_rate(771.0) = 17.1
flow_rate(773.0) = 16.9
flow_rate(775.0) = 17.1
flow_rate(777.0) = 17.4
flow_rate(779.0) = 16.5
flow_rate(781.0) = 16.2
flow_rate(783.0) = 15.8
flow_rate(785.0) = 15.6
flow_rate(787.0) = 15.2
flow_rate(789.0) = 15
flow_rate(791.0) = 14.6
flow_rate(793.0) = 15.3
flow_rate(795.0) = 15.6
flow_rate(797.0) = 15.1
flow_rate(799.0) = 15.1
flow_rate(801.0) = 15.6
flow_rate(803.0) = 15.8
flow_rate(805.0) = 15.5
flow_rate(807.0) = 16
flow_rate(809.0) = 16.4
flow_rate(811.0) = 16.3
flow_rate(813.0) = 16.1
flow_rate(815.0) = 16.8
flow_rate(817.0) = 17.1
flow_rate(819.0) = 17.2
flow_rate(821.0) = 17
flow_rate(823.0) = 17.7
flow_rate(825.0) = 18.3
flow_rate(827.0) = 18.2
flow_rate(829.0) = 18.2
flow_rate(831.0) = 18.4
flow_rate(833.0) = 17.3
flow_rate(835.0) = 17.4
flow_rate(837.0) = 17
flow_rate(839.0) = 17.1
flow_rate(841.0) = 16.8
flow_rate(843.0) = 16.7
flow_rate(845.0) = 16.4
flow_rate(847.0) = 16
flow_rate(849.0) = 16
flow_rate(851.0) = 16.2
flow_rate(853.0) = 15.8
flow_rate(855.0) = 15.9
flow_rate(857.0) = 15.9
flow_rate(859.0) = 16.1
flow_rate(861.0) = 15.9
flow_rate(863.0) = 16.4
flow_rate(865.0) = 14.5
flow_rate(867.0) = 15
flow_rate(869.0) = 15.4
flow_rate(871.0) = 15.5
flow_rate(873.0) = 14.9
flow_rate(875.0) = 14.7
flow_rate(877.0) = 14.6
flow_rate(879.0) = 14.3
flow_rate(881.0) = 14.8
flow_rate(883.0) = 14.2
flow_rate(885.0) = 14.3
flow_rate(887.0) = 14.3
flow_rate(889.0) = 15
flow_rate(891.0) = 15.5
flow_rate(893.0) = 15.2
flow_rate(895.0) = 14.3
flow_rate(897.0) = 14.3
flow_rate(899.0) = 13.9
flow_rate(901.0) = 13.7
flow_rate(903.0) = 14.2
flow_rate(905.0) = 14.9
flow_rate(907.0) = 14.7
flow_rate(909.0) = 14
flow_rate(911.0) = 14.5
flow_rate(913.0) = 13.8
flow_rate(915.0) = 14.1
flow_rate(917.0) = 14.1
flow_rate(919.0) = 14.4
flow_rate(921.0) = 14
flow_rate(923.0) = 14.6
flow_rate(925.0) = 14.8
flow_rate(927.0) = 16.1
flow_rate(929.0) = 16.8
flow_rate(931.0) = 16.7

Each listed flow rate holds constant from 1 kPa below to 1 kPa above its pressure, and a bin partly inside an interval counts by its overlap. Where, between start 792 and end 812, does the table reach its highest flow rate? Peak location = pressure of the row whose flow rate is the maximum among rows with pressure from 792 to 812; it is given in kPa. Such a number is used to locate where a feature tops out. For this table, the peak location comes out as 809.0 kPa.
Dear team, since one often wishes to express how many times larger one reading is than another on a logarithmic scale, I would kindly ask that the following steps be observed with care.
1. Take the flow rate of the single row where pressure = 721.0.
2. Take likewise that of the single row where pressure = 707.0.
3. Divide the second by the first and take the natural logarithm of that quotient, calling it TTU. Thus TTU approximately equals 0.022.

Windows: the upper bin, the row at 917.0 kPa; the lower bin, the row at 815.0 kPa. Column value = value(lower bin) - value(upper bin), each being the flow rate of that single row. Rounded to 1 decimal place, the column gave 2.7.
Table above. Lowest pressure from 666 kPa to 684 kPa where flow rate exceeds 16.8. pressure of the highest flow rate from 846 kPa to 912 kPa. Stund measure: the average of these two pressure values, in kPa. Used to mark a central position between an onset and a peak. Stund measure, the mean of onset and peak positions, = 765 kPa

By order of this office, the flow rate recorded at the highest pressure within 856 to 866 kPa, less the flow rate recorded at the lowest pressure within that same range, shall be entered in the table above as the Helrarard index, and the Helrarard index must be -1.4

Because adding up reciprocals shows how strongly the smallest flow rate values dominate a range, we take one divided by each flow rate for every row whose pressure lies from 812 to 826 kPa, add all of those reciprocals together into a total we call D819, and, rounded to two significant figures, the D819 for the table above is 0.41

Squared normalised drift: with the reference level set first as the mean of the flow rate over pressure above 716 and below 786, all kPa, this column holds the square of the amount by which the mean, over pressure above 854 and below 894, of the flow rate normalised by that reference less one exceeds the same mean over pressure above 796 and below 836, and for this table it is 0.0095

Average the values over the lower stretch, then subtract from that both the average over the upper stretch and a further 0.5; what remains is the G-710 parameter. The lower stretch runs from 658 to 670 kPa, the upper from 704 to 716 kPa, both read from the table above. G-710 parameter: -1.8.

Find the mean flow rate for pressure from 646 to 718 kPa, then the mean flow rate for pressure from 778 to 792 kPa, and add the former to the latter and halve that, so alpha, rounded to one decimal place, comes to 16.5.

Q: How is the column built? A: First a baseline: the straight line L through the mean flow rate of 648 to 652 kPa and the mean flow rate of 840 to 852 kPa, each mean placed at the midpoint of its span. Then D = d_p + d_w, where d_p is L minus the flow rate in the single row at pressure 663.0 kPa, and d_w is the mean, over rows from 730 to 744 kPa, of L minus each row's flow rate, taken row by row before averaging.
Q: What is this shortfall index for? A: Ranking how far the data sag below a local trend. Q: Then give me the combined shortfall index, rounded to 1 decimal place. -3.1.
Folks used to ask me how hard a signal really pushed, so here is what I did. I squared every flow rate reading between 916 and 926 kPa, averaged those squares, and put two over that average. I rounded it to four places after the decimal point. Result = 0.0097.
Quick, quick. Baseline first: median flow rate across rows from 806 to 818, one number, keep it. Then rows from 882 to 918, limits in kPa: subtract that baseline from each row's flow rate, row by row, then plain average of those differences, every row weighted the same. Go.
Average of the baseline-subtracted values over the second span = -2.0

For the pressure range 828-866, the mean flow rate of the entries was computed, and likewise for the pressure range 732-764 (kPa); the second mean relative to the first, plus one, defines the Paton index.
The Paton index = 2.02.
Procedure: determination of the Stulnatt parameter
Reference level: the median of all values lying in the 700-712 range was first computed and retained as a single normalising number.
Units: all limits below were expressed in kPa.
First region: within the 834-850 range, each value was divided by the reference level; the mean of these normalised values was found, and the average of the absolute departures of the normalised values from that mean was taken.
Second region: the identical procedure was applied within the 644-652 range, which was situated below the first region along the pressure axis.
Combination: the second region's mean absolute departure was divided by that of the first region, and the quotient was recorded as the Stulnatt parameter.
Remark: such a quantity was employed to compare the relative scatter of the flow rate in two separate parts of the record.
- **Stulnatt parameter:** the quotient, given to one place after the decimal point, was 0.4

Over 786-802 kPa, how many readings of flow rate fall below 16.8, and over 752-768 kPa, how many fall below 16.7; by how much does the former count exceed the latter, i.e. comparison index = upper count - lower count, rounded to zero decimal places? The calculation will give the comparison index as 7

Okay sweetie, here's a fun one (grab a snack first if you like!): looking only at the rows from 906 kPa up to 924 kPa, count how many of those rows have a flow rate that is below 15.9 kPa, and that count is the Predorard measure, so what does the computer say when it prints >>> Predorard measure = 9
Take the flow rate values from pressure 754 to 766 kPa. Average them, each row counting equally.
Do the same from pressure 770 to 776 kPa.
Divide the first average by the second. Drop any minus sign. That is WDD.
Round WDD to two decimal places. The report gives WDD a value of 1.03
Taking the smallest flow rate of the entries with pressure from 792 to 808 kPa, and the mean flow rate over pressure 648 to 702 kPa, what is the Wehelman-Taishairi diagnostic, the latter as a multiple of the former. 1.14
